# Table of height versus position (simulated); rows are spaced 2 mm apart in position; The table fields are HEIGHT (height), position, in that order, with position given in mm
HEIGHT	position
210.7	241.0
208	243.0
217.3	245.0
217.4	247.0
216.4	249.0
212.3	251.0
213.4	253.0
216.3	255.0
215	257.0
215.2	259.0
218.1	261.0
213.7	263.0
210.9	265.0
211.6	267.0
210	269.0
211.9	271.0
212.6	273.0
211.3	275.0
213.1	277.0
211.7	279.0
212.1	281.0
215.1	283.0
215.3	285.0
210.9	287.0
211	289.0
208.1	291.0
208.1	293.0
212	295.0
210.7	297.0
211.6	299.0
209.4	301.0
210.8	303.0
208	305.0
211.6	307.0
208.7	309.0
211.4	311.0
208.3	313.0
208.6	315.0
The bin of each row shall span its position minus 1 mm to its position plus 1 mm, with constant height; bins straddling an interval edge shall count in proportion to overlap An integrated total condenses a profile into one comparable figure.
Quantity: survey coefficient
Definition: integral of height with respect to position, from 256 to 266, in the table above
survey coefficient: 2146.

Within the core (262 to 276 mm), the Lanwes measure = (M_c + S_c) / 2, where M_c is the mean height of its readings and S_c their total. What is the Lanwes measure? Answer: 847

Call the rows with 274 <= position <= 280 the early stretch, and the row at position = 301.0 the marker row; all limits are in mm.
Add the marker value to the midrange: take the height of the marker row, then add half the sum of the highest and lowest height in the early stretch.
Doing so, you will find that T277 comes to 421.6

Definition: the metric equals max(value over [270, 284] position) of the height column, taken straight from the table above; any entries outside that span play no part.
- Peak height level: 215.1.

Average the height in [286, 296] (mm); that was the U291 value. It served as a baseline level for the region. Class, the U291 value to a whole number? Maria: 210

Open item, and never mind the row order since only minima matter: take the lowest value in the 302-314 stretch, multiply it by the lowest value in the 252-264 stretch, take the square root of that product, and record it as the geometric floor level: 211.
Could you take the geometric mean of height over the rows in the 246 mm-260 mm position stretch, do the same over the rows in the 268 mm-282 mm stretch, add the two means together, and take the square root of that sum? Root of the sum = 20.7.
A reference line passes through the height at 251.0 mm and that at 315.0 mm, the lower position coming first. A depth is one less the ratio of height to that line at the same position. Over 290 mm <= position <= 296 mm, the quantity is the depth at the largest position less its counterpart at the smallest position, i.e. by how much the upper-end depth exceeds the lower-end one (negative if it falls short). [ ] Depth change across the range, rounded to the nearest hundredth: -0.02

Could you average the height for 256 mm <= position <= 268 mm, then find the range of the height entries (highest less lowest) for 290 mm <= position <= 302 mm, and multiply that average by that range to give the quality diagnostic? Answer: 835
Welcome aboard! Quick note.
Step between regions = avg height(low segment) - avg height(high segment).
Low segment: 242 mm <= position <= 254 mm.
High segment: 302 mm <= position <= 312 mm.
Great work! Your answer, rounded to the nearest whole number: 4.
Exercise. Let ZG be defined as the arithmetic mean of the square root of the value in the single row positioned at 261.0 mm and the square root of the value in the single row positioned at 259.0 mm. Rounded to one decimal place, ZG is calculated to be 14.7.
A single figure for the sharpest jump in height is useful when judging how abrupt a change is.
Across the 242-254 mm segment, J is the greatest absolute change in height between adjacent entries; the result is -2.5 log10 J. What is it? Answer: -2.42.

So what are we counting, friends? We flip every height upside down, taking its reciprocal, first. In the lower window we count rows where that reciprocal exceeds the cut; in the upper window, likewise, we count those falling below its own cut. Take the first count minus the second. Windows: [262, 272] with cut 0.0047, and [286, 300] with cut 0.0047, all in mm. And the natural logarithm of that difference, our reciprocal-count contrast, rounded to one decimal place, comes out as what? 1.4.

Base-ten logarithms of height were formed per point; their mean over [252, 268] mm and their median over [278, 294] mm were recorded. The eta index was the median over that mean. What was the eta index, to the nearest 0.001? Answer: 0.997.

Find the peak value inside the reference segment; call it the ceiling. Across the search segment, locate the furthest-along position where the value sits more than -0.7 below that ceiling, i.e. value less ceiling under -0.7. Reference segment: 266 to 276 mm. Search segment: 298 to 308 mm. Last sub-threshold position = 307.0 mm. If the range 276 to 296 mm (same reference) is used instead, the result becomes 293.0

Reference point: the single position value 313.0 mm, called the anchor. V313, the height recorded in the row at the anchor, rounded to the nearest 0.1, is 208.3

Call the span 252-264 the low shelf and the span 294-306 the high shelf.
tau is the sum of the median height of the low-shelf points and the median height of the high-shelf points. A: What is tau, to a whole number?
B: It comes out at 426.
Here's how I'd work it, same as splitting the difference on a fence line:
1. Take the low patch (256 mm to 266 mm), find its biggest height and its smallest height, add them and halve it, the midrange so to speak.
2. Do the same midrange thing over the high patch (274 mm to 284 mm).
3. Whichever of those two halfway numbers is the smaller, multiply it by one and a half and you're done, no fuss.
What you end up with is 319.8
